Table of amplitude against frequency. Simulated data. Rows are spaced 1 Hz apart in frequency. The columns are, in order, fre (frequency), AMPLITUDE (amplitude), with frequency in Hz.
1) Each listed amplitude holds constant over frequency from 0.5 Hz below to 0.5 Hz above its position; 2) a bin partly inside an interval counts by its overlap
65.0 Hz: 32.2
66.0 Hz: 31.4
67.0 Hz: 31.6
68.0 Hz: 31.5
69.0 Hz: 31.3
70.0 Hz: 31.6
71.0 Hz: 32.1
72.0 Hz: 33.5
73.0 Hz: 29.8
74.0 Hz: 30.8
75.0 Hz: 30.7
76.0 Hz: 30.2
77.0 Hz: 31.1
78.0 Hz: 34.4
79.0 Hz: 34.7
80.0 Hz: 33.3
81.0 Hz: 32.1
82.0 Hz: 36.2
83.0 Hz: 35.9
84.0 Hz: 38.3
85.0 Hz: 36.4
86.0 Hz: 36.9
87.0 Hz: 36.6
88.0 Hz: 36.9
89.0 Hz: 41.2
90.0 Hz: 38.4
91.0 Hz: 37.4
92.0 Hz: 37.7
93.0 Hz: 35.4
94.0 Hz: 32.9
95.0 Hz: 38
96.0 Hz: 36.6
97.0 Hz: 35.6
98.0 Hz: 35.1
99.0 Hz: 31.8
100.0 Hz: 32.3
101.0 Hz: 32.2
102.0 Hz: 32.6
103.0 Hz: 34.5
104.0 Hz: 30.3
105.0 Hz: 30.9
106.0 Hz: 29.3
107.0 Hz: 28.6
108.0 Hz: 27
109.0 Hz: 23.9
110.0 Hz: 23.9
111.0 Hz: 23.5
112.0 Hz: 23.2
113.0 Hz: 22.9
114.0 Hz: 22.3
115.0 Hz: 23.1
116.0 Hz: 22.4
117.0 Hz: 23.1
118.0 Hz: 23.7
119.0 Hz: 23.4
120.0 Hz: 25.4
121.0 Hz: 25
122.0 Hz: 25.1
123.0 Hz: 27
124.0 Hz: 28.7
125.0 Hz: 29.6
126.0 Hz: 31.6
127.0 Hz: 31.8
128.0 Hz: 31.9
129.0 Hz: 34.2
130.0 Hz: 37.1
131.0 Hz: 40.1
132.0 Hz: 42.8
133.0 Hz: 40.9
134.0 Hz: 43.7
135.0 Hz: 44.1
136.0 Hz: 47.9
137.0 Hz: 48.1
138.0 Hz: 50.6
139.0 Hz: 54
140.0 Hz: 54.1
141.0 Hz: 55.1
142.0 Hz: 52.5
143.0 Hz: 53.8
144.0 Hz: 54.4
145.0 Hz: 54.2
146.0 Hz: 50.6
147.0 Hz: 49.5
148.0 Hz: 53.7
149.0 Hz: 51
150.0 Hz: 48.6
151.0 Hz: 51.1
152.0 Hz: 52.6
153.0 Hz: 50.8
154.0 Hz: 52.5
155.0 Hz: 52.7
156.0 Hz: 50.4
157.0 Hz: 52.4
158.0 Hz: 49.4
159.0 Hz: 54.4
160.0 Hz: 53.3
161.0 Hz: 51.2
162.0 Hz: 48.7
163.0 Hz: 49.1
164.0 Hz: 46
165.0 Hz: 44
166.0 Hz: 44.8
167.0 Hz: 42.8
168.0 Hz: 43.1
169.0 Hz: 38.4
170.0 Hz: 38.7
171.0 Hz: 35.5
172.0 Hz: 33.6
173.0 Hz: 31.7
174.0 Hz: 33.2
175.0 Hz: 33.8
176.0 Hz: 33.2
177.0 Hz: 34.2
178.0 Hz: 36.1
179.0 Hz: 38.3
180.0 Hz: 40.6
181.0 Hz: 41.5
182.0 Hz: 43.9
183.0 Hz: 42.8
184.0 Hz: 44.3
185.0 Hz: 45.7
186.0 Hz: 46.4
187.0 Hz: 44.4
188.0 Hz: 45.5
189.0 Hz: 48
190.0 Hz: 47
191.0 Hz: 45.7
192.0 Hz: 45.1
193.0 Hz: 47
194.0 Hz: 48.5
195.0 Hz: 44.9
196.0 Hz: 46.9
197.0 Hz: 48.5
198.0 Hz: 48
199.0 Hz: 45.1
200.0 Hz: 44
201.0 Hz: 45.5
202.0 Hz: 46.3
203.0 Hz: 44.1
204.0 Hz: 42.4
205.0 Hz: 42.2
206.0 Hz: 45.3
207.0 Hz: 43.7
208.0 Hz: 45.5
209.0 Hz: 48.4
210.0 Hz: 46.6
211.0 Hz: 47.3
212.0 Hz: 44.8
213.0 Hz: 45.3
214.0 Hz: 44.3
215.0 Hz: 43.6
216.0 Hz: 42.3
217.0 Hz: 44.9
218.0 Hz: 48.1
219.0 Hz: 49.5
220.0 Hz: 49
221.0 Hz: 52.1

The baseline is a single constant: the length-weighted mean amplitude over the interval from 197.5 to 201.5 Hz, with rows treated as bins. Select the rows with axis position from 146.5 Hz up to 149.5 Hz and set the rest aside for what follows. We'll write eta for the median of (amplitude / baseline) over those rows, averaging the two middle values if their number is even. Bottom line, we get 1.1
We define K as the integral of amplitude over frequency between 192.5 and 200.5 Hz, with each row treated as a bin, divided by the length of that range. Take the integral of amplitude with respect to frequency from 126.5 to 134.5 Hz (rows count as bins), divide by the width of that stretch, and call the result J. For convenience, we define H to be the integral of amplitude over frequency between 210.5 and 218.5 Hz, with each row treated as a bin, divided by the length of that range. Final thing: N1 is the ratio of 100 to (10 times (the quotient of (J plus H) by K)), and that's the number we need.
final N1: 5.6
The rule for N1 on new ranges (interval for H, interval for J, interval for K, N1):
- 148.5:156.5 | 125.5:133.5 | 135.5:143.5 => 5.9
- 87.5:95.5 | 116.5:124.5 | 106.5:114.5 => 3.9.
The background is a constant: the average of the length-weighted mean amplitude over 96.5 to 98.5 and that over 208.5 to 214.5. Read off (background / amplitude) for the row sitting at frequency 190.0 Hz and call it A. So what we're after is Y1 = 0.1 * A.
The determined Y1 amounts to 0.09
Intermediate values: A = 0.87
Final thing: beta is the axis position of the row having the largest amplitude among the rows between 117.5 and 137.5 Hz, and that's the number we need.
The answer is 137.0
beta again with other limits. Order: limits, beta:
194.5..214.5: 197.0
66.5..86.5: 84.0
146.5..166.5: 159.0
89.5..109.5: 90.0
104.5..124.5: 105.0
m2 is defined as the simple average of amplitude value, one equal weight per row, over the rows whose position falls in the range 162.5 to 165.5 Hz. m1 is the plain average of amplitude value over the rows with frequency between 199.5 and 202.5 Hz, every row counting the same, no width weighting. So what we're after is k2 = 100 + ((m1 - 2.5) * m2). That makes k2 2083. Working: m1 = 45.3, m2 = 46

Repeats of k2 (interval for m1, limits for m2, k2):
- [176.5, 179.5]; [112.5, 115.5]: 867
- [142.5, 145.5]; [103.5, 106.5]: 1658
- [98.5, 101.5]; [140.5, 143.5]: 1692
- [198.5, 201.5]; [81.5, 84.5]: 1659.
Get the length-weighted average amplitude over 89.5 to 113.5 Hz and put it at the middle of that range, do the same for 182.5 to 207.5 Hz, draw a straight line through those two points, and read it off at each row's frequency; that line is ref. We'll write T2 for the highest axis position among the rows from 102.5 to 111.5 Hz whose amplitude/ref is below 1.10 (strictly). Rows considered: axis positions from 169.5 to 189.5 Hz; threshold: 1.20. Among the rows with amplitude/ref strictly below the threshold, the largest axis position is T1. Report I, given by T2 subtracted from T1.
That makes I 78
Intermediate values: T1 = 189.0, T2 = 111.0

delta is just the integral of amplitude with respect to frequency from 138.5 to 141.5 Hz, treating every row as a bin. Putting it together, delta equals 163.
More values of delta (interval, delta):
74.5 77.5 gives 92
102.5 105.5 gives 96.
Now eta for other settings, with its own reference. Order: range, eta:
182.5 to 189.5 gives 1.0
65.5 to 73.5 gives 0.7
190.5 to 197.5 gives 1.0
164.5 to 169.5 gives 0.9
